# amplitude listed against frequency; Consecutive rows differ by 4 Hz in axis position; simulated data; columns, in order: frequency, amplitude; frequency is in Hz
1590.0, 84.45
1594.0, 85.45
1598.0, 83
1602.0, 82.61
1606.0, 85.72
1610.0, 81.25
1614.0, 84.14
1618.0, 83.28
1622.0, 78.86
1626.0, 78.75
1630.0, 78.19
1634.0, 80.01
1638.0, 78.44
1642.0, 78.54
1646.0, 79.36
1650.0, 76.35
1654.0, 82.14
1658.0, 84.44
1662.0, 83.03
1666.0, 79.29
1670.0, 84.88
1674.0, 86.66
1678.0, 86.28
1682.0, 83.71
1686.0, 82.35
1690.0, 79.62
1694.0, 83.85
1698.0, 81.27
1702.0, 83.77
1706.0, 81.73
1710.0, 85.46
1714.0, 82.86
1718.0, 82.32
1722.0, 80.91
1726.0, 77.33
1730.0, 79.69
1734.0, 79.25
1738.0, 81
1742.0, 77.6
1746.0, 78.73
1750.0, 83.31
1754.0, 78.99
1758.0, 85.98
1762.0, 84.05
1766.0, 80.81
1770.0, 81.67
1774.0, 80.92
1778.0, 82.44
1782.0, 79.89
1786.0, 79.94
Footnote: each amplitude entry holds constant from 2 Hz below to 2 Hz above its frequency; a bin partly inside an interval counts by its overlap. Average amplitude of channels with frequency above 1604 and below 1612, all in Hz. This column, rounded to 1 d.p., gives 83.5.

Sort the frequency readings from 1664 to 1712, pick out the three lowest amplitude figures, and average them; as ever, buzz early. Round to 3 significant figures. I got 80.1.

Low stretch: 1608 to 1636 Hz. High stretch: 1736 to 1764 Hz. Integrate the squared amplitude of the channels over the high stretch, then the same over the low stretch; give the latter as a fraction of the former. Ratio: 0.98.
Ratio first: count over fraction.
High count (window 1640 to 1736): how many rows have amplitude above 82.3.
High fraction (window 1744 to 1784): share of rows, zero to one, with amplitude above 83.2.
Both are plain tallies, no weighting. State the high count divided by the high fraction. 40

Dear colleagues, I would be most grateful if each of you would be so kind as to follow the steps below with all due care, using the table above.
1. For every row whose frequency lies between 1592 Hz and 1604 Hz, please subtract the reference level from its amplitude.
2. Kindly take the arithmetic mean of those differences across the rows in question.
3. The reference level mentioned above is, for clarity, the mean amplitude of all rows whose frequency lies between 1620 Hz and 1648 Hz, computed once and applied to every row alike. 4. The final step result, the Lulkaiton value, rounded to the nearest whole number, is 5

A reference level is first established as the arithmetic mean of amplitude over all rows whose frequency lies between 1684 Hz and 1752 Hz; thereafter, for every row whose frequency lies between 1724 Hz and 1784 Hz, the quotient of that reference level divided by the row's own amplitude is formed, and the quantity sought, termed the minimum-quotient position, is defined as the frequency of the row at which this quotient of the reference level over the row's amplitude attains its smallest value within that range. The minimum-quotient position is 1758.0 Hz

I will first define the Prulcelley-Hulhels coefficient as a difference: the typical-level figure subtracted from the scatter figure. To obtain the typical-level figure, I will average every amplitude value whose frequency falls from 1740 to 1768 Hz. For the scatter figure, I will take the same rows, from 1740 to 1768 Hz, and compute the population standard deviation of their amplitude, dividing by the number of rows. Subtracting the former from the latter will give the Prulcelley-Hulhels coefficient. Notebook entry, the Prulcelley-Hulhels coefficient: -78.4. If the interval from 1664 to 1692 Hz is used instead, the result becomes -80.5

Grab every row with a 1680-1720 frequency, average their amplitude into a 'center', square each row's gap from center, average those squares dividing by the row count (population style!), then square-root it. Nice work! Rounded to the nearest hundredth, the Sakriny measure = 1.54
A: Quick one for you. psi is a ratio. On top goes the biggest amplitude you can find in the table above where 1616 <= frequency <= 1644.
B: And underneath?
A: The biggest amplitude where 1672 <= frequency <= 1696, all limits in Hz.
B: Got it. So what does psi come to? 0.96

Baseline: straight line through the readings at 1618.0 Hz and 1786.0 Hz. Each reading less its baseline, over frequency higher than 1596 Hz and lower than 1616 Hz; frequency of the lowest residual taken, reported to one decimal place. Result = 1610.0 Hz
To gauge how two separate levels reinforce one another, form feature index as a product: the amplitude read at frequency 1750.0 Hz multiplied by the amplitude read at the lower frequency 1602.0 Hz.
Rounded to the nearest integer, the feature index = 6882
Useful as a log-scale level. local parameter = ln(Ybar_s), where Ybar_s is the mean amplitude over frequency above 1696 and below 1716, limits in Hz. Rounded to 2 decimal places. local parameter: 4.42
